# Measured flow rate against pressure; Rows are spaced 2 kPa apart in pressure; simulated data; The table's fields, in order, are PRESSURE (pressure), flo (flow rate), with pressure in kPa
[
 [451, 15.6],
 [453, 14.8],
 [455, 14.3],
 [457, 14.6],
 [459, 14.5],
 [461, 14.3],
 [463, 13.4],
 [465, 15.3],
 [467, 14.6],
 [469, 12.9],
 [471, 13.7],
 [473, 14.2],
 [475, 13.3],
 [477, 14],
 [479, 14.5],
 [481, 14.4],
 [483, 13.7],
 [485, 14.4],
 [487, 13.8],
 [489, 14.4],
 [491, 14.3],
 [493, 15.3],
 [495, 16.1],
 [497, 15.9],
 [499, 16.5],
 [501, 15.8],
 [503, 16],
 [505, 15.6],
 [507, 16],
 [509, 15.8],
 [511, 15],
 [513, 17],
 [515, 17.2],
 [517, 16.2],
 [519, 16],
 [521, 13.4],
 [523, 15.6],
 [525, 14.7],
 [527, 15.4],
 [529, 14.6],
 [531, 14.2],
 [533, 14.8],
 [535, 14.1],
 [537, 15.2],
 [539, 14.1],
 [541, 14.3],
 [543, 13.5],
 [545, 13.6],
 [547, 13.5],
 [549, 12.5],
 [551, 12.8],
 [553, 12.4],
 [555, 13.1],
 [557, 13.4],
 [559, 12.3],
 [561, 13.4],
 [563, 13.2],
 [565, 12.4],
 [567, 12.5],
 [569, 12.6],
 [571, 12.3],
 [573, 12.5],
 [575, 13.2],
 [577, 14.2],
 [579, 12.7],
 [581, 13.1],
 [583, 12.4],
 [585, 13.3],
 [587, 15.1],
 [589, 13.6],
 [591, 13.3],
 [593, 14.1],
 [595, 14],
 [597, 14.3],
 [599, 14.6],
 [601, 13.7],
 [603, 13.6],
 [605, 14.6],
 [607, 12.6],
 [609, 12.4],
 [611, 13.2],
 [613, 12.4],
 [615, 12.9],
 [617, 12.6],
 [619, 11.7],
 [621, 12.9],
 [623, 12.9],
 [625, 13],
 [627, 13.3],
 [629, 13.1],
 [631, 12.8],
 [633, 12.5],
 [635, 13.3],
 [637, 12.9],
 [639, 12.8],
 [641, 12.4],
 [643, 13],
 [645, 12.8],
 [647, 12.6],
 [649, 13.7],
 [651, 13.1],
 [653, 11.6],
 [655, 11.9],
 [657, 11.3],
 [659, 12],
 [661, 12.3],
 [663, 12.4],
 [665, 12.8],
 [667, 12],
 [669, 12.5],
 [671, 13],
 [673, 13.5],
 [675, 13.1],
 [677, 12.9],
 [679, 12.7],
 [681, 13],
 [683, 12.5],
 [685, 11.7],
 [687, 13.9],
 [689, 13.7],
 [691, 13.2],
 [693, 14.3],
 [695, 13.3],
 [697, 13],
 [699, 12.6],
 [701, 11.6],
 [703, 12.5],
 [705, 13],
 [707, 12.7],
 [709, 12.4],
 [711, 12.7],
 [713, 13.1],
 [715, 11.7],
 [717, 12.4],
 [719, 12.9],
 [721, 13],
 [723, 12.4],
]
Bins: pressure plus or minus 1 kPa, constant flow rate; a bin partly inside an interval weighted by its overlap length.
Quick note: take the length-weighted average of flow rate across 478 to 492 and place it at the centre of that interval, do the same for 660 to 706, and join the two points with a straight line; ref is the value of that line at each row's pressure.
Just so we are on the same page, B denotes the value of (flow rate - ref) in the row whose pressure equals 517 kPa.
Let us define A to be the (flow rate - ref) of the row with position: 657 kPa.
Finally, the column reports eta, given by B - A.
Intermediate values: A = -1.73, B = 2.2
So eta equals 3.9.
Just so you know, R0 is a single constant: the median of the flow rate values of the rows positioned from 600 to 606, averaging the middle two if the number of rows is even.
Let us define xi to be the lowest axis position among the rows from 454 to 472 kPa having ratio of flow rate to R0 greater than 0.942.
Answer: 455 kPa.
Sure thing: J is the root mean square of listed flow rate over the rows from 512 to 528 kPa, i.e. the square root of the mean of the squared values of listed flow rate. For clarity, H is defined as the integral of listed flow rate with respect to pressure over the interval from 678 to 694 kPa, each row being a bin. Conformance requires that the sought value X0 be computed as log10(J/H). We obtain -1.13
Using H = 210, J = 15.7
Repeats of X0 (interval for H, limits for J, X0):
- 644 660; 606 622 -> -1.20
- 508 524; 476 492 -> -1.25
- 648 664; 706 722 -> -1.19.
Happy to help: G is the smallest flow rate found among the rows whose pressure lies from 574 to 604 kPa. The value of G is 12.4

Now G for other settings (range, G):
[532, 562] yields 12.3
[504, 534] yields 13.4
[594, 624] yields 11.7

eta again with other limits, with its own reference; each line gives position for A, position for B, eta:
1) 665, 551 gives -0.8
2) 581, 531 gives 0.8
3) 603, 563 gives -0.7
